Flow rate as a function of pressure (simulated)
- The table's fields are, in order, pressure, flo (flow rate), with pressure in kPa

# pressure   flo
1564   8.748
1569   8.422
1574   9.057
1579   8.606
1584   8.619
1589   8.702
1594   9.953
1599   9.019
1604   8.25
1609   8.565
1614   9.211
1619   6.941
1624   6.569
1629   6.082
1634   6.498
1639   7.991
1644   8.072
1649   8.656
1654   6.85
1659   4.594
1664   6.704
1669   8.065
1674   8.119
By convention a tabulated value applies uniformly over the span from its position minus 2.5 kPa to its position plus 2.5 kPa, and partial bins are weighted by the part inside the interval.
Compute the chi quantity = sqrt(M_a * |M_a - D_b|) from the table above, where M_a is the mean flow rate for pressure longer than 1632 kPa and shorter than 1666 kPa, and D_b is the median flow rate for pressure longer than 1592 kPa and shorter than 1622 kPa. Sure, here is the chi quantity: 3.5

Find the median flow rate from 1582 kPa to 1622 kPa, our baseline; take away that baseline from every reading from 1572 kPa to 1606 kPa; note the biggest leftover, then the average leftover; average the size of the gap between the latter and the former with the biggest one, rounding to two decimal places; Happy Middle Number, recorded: 1.18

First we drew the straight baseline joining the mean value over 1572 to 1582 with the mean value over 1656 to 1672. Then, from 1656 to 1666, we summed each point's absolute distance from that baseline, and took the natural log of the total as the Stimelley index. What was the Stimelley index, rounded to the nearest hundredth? 0.81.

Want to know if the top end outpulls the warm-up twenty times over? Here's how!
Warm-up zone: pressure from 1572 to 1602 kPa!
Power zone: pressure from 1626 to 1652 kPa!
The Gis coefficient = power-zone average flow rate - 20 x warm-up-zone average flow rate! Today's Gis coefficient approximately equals -172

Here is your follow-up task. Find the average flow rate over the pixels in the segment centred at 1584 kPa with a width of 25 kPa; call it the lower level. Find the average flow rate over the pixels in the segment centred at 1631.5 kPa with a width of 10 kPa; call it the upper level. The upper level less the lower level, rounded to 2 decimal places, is -2.70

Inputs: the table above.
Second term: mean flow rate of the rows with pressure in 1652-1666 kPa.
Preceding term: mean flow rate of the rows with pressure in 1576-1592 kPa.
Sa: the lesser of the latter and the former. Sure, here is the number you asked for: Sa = 6.0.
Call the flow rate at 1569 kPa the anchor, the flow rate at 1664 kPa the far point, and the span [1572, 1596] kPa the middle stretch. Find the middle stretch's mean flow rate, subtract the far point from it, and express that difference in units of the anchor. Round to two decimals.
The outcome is 0.27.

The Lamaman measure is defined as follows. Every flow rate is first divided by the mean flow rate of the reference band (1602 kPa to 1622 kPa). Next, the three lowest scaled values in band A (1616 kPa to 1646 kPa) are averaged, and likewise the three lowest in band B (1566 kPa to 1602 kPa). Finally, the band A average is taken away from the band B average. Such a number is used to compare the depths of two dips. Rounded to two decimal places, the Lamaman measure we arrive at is 0.26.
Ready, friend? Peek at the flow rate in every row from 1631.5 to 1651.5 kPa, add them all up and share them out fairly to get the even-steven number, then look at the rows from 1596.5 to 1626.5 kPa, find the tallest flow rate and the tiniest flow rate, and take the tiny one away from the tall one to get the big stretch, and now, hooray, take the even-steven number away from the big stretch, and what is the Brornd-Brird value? -5.2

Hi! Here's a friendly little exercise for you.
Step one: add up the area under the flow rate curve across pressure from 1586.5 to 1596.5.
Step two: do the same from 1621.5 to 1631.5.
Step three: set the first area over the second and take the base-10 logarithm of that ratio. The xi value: 0.17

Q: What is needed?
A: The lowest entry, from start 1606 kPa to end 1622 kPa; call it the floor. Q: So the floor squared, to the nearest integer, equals 48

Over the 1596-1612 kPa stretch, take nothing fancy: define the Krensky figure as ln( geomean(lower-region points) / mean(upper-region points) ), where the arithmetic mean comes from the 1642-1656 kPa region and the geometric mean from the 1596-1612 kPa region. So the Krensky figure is 0.09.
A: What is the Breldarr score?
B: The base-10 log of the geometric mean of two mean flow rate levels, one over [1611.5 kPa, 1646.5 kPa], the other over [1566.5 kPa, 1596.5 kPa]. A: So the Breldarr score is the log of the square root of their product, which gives 0.907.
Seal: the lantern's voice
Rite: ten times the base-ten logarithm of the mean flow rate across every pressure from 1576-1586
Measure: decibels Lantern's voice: 9.4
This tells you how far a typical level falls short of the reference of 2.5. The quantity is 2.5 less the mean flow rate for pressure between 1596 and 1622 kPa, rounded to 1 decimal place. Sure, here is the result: -5.9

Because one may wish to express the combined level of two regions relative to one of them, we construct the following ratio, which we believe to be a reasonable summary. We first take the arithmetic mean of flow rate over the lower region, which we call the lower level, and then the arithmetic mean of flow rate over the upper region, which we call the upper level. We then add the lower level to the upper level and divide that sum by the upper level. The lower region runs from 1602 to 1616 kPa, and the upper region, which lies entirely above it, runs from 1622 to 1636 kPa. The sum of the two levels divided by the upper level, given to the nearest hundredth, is 2.36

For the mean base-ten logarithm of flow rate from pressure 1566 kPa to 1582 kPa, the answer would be 0.94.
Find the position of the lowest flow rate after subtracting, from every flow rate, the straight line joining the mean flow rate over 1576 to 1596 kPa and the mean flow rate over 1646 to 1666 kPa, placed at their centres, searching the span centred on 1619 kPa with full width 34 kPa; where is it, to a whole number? 1629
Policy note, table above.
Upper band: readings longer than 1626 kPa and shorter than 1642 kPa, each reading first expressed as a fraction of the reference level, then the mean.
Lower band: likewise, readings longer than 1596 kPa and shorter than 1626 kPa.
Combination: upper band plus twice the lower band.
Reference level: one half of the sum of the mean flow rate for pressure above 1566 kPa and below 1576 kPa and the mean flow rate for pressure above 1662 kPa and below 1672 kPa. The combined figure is 2.9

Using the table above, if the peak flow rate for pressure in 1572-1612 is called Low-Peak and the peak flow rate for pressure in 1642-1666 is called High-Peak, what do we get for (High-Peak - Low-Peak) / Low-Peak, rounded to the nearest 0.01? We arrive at -0.13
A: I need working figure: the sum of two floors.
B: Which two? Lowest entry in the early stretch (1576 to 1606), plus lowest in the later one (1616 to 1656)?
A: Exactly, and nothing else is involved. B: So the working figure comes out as 14.3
